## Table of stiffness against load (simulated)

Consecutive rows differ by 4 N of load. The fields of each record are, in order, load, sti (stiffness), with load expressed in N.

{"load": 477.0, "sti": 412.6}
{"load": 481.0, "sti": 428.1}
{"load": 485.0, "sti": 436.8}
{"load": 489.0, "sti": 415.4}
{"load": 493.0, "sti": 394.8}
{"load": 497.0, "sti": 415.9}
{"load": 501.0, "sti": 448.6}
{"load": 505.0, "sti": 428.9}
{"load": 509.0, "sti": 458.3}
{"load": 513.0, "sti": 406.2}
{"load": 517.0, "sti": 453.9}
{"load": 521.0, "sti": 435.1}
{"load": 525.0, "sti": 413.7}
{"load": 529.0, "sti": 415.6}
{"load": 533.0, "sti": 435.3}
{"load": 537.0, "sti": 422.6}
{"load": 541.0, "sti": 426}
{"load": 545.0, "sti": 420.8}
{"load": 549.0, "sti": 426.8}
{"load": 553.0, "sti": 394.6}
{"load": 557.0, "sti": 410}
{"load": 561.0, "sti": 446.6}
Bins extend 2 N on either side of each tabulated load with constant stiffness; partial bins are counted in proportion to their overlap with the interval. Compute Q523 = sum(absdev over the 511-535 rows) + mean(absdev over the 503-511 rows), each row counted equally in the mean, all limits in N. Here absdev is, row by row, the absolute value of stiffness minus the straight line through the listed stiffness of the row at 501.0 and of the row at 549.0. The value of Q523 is 115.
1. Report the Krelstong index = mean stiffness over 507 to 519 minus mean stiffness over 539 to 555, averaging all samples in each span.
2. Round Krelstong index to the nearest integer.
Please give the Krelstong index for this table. 22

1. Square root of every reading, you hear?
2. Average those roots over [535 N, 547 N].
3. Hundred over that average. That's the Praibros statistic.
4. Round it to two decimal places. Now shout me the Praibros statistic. 4.86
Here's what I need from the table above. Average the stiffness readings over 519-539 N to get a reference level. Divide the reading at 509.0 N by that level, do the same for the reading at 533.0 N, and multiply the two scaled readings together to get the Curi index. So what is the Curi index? 1.11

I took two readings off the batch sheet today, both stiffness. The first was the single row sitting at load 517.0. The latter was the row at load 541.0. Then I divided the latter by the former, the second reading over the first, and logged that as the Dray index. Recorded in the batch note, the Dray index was 0.94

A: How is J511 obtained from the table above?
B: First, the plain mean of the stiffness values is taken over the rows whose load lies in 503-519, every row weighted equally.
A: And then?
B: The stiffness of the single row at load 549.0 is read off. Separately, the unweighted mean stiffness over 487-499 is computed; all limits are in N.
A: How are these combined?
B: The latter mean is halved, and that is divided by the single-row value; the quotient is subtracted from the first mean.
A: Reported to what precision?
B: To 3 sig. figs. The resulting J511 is 436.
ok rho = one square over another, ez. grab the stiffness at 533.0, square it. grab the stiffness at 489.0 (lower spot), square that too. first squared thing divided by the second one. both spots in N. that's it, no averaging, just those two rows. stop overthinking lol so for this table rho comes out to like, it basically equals 1.10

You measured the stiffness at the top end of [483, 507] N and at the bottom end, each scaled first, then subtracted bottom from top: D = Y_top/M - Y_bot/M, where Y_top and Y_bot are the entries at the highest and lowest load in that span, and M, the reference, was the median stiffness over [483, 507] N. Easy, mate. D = -0.02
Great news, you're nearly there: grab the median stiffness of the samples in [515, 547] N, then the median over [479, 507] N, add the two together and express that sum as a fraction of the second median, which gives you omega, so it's 1.99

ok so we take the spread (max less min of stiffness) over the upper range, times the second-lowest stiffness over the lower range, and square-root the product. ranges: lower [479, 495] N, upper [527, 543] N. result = 90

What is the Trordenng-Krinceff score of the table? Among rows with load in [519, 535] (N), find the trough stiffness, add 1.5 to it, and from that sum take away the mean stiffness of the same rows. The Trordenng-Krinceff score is -10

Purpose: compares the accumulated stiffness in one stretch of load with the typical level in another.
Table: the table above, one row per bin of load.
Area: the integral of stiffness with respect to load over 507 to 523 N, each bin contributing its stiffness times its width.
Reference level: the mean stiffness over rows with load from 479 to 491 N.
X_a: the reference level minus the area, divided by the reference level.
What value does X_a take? -15.4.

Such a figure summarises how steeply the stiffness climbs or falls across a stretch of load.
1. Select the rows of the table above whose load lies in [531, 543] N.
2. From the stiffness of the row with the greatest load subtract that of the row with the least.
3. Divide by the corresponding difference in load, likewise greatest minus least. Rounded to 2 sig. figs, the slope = -1.2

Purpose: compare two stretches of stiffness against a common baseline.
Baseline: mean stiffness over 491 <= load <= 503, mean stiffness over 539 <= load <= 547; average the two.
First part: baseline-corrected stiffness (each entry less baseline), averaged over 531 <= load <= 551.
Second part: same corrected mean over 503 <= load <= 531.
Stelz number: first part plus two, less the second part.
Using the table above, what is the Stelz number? -2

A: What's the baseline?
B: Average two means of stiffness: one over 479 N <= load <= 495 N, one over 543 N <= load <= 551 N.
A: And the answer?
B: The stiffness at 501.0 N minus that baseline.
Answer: 27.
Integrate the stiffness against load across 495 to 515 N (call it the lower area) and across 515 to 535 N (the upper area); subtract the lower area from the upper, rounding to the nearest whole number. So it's -17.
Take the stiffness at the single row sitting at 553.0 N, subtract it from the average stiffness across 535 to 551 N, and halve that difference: 15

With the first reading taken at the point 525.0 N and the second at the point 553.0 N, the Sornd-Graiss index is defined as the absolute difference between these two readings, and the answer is 19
